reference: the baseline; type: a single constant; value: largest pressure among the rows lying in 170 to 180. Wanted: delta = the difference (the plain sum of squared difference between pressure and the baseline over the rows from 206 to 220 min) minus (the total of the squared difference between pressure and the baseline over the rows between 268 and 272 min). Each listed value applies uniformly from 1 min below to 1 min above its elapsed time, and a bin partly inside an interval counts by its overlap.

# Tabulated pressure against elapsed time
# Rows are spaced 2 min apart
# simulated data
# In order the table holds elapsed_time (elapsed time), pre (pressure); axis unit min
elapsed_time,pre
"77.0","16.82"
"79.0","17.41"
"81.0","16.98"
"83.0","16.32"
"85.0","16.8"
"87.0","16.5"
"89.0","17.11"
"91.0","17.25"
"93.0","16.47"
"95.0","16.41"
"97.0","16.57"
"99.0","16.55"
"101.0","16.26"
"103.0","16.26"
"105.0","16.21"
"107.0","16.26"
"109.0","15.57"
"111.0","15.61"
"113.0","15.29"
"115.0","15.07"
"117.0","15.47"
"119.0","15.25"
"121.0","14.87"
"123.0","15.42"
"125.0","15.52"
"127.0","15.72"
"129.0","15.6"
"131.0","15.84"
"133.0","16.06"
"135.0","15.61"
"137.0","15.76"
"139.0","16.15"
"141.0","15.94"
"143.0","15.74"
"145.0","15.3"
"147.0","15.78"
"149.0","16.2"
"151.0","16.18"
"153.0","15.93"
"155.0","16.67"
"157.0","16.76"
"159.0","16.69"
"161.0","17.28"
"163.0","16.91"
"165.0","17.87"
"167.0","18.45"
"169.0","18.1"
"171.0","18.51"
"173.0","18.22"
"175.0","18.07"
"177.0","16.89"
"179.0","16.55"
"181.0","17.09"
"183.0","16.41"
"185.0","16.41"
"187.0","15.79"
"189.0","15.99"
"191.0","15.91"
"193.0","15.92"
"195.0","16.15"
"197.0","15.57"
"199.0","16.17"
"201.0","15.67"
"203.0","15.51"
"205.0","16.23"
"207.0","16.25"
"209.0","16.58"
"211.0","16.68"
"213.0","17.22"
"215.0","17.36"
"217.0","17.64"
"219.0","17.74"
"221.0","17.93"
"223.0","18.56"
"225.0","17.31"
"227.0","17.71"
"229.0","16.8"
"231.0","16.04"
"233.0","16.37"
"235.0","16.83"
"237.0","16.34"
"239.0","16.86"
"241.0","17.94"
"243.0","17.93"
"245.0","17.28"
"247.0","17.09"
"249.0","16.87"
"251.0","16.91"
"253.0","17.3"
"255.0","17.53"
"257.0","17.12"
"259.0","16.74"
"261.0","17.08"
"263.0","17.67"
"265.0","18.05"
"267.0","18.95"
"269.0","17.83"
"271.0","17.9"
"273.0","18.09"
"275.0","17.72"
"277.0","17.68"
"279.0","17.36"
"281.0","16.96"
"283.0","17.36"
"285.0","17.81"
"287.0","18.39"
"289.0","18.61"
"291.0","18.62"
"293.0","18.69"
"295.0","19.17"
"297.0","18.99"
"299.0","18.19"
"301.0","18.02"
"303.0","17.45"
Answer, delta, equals 15.7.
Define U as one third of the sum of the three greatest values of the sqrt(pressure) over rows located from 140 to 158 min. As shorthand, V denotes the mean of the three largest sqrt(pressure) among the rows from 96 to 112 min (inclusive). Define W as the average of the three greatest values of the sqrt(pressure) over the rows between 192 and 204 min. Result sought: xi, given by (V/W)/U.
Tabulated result 0.249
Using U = 4.07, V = 4.06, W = 4.01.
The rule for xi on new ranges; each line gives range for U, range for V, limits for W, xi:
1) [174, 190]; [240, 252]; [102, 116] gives 0.251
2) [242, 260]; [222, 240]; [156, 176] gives 0.235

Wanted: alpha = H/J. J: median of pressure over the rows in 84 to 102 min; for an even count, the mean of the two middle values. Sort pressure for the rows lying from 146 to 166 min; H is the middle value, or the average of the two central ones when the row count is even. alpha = 1.01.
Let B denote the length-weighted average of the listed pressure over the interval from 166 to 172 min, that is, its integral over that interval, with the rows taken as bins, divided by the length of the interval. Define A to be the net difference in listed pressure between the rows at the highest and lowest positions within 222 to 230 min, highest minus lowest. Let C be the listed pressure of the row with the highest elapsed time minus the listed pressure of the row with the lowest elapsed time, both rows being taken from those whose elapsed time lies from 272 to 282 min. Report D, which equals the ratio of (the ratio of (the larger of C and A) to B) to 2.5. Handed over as -0.025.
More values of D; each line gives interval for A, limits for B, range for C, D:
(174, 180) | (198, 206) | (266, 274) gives -0.022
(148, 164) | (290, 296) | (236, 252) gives 0.015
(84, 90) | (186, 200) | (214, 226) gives 0.008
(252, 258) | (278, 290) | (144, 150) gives 0.020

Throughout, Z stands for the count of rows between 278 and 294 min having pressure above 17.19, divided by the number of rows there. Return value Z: 0.9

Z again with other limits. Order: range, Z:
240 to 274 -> 0.6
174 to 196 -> 0.1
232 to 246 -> 0.4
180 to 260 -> 0.3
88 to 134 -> 0.0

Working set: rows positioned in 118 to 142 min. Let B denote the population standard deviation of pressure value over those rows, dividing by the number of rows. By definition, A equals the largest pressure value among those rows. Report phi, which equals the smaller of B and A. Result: 0.3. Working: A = 16.15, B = 0.34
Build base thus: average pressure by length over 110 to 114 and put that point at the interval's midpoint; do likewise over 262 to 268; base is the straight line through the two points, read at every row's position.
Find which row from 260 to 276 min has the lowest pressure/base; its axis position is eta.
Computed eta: 261.0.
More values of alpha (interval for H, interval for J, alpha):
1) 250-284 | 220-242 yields 1.04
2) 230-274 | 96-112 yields 1.06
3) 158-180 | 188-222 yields 1.10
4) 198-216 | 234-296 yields 0.92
